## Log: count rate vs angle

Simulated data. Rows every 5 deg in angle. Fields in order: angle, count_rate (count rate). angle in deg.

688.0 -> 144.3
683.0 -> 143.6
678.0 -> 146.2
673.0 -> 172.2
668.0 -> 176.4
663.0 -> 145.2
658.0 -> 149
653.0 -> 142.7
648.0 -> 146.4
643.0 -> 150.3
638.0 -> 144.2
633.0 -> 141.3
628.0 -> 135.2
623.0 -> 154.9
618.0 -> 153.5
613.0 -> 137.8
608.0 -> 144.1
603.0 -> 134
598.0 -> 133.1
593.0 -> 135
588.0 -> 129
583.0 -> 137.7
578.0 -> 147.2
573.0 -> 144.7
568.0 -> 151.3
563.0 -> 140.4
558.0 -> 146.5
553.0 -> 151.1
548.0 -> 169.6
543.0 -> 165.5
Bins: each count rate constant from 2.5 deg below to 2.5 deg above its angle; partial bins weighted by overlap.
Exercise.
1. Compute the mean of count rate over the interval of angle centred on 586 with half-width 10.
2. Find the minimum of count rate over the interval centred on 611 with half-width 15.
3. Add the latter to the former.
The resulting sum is 270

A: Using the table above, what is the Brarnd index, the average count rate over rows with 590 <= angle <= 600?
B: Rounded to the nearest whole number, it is 134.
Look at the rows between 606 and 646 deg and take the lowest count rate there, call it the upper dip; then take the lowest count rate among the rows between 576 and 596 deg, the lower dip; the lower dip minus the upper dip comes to -6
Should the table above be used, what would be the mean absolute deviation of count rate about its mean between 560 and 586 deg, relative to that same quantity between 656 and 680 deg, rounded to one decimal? 0.3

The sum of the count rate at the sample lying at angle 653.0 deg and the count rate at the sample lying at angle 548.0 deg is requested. 312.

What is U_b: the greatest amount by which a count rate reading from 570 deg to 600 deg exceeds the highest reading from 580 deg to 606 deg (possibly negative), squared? 90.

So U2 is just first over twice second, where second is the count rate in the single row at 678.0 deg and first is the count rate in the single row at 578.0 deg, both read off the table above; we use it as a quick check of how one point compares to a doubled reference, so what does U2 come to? 0.503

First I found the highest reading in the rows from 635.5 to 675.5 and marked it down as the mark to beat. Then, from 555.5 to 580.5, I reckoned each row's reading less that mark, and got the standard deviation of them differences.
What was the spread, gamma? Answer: 4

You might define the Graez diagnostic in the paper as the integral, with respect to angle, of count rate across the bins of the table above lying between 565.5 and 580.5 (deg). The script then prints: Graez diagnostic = 2216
